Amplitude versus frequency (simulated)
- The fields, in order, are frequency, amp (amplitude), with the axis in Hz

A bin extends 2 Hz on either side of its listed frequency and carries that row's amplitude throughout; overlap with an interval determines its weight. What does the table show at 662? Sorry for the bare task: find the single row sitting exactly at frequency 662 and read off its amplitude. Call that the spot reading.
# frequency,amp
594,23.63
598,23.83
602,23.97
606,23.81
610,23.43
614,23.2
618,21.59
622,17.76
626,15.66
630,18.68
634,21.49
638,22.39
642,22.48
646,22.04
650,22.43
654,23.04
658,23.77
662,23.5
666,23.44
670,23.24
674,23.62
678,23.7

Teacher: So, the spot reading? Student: 23.5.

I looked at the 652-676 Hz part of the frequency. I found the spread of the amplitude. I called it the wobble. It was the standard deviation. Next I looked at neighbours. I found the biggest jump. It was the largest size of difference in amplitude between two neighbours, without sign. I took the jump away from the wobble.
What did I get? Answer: -0.5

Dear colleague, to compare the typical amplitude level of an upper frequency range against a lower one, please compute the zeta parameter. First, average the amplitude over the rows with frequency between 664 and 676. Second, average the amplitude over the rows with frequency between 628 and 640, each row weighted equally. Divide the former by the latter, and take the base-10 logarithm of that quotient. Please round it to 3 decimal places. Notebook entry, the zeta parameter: 0.051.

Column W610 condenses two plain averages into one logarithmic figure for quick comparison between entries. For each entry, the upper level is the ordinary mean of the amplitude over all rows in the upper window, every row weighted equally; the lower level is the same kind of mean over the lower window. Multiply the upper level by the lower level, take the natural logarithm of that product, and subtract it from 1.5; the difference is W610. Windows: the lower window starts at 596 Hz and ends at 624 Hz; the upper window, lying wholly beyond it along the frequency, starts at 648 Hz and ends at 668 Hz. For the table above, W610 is -4.76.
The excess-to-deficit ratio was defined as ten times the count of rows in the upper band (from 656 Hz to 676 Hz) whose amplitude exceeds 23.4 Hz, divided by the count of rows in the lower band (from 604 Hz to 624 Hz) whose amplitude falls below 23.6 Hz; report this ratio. 10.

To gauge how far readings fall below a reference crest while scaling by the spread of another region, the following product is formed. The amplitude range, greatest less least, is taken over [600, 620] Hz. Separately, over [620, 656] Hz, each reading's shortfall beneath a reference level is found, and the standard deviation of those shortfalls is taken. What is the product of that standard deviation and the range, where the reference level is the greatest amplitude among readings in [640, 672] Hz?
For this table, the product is 6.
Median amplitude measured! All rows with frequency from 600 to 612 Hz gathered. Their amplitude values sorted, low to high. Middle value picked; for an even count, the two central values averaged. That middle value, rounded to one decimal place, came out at 23.8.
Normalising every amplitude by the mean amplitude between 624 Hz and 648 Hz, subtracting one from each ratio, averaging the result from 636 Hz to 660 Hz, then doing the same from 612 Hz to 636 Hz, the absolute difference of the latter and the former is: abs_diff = 0.14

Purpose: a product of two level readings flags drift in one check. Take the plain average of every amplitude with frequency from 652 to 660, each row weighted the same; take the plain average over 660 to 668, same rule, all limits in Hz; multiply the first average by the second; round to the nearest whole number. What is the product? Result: 549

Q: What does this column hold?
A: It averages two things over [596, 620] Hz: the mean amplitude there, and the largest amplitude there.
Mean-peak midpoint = 23.6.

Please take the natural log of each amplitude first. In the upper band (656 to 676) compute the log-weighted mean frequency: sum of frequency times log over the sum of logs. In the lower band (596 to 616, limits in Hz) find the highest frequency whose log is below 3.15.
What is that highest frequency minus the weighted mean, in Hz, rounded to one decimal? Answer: -52.0 Hz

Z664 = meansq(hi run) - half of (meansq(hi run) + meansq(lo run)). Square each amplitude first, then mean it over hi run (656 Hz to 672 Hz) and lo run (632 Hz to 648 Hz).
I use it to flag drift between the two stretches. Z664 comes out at 32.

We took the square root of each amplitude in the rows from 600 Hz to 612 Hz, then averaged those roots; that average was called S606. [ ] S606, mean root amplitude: 4.87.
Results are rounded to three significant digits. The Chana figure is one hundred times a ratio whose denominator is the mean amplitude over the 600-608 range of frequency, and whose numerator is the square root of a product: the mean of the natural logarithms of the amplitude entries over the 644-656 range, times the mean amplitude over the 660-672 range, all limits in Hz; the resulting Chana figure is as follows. 35.7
